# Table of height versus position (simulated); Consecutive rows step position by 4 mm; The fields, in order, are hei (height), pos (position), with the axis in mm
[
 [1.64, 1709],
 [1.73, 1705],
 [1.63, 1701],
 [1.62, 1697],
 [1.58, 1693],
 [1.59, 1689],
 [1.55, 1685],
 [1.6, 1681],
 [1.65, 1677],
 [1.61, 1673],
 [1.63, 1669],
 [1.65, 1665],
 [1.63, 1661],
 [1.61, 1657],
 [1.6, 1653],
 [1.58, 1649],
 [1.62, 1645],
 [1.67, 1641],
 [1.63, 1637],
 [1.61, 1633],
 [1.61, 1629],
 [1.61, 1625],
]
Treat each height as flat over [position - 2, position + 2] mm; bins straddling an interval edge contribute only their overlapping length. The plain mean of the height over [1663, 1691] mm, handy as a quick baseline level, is 1.61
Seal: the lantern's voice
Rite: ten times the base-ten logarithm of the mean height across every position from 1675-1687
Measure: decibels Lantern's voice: 2.04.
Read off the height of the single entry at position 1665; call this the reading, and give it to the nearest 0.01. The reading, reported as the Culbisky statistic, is 1.65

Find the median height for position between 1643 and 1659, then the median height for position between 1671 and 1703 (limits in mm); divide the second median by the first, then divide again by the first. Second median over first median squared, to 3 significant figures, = 0.623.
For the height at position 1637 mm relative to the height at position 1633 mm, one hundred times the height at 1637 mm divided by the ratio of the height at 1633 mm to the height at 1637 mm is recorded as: 165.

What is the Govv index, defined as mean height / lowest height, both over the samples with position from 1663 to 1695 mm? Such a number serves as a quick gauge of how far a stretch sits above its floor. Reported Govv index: 1.04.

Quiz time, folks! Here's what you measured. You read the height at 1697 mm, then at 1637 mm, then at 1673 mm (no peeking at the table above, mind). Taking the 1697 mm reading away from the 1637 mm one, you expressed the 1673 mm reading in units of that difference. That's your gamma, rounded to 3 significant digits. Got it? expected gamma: 161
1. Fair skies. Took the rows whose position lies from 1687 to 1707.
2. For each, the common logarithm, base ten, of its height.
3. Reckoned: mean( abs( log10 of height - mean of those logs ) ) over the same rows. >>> 0.0105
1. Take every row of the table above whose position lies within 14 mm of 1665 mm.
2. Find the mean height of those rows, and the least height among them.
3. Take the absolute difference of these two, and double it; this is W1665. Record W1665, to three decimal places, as 0.051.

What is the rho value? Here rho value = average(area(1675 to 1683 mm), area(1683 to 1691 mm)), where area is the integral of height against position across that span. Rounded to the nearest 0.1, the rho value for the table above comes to 12.8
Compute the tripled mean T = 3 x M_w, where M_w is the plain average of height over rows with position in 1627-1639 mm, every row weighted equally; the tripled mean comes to 4.85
